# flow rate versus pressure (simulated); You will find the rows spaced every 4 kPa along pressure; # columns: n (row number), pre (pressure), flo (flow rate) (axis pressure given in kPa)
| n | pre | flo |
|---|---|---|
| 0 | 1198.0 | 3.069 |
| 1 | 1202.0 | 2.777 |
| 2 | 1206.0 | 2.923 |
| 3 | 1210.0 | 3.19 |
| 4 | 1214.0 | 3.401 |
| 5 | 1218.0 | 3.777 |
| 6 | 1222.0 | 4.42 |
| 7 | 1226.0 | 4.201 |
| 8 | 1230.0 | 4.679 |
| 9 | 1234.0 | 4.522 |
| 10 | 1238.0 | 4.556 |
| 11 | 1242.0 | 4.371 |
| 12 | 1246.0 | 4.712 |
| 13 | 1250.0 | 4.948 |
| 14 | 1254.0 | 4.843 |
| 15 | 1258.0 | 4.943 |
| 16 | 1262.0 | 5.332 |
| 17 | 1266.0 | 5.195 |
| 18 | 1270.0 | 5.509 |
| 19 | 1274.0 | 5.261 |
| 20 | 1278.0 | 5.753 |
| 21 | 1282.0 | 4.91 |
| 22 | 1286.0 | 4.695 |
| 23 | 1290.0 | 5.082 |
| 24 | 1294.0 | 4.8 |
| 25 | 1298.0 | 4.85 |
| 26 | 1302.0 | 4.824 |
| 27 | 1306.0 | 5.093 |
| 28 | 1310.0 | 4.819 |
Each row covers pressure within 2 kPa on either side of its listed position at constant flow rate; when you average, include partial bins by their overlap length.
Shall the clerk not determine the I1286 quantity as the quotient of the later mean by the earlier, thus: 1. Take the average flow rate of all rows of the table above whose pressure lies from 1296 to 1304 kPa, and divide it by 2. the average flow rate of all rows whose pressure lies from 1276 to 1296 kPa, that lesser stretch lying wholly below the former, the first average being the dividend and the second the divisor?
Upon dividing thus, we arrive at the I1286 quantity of 0.96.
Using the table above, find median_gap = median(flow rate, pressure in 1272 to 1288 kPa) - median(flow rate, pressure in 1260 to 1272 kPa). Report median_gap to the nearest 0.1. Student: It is -0.2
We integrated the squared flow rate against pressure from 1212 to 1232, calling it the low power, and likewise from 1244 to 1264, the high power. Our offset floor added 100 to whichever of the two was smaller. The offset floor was 440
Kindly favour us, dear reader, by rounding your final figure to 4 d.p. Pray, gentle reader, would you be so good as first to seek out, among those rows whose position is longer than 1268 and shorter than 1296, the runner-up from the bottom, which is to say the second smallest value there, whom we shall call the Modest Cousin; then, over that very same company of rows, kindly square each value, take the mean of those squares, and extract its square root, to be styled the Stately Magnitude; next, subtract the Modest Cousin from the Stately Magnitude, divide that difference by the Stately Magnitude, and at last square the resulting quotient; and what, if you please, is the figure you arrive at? 0.0048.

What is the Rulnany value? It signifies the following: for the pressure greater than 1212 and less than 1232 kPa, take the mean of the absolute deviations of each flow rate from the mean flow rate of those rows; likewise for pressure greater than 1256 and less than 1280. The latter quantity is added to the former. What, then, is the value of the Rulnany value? 0.60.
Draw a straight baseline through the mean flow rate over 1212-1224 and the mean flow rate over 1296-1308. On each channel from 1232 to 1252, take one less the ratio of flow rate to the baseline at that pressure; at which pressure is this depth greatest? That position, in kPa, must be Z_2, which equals 1242.0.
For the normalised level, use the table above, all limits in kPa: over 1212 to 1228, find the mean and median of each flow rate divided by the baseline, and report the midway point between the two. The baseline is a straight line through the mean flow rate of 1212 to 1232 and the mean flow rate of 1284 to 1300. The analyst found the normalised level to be 0.97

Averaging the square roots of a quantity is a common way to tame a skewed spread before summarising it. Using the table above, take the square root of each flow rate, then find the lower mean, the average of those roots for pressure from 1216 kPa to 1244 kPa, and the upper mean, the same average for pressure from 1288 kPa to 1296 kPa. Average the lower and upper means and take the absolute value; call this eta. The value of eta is 2.15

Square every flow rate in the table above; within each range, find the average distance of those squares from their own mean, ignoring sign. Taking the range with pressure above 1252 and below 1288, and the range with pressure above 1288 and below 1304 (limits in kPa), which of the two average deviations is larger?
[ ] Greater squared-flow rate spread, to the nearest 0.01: 2.86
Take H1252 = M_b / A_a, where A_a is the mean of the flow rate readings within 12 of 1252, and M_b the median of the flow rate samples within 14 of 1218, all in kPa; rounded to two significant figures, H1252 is 0.78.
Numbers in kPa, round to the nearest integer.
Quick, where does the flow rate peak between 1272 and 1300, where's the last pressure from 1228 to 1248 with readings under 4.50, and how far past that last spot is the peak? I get 36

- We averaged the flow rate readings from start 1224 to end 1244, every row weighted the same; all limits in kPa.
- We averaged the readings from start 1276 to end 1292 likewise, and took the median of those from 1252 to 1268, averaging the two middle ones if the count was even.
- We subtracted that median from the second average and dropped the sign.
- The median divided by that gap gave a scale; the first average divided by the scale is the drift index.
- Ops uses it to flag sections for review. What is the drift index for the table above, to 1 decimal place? 0.0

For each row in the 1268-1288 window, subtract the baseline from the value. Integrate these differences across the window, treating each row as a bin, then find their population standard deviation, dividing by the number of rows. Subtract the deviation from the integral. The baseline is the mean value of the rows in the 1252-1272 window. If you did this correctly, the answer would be 1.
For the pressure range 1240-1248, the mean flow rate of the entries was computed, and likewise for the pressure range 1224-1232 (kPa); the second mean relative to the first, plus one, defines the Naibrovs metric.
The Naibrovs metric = 1.98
